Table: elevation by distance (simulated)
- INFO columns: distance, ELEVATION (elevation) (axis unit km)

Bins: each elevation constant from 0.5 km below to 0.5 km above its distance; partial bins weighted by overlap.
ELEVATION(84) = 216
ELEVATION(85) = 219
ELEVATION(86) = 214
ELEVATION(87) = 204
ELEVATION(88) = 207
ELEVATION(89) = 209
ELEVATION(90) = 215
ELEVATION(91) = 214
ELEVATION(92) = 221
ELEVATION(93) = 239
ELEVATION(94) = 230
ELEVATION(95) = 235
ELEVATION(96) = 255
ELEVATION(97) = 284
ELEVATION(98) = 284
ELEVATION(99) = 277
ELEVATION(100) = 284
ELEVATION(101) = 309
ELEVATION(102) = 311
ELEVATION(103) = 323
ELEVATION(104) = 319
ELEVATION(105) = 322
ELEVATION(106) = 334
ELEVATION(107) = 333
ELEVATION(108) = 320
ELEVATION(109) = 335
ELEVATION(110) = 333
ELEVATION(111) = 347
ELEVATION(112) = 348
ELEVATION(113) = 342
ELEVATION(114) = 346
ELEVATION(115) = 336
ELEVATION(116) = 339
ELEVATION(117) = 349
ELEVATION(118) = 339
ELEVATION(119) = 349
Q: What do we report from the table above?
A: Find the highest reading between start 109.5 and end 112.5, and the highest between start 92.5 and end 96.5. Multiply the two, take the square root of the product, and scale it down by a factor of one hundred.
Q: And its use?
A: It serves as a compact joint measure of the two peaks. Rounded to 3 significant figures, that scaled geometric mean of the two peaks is 2.98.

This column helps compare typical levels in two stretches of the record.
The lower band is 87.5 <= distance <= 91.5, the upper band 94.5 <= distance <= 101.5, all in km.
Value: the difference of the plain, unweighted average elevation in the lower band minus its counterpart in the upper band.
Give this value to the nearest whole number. -64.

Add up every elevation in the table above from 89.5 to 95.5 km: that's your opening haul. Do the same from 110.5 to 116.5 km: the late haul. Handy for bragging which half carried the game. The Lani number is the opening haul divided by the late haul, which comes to 0.66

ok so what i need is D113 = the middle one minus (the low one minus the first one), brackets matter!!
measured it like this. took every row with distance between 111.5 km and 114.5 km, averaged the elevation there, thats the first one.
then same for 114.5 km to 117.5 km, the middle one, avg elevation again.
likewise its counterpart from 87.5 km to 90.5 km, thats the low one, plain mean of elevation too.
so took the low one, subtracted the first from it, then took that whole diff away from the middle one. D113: 476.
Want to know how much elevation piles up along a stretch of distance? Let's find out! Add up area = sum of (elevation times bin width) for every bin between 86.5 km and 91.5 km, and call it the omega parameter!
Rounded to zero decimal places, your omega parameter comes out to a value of 1049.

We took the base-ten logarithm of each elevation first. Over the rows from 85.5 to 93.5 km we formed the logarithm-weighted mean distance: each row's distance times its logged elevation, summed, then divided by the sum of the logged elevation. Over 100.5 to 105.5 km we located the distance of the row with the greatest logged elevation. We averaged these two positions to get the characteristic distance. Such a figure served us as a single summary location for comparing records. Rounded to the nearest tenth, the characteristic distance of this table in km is 96.3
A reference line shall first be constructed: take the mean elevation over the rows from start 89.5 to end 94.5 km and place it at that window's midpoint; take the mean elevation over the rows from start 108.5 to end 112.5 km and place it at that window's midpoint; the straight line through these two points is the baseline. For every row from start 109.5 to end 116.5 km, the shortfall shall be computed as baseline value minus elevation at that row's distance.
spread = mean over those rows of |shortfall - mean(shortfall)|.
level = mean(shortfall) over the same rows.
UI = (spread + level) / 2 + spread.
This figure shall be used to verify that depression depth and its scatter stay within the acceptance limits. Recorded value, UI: 25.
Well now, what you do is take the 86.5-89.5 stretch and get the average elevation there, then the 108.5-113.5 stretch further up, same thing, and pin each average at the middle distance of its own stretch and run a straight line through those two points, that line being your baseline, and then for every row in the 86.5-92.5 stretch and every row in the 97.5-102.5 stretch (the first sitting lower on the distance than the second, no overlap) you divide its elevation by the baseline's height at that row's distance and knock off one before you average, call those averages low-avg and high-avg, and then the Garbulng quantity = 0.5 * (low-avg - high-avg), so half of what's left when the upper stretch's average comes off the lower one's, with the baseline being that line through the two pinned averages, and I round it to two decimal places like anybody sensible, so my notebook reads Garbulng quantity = -0.04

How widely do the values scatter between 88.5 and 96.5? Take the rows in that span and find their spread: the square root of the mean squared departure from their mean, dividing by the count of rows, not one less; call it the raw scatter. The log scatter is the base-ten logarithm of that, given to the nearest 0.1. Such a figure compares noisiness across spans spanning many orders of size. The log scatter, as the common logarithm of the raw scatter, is 1.2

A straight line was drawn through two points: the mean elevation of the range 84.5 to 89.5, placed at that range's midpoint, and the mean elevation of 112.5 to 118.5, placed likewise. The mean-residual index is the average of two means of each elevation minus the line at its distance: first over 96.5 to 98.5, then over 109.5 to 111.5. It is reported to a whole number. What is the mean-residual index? 23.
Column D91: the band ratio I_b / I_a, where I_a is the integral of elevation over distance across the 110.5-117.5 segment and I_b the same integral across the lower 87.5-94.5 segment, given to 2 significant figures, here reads 0.64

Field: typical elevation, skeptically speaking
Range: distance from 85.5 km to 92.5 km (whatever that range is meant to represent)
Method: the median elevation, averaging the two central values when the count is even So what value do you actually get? 214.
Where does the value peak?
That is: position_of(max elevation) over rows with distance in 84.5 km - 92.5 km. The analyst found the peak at 92 km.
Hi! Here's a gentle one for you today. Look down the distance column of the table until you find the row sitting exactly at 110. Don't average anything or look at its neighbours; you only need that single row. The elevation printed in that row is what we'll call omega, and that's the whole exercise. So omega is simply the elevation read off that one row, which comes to 333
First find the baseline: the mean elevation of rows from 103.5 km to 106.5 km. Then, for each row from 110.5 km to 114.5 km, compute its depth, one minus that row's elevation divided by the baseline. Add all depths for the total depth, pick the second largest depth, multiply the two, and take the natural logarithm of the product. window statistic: -4.1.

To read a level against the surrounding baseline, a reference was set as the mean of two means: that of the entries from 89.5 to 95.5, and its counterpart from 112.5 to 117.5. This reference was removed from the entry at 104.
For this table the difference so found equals 35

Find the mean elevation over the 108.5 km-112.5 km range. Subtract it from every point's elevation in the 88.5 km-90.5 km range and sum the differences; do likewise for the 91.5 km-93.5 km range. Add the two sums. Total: -479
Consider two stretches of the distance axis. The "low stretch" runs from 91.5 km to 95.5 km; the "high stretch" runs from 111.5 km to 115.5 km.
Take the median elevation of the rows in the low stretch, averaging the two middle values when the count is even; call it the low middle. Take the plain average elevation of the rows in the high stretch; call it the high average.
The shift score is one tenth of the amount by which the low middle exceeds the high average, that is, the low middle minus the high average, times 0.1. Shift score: -11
